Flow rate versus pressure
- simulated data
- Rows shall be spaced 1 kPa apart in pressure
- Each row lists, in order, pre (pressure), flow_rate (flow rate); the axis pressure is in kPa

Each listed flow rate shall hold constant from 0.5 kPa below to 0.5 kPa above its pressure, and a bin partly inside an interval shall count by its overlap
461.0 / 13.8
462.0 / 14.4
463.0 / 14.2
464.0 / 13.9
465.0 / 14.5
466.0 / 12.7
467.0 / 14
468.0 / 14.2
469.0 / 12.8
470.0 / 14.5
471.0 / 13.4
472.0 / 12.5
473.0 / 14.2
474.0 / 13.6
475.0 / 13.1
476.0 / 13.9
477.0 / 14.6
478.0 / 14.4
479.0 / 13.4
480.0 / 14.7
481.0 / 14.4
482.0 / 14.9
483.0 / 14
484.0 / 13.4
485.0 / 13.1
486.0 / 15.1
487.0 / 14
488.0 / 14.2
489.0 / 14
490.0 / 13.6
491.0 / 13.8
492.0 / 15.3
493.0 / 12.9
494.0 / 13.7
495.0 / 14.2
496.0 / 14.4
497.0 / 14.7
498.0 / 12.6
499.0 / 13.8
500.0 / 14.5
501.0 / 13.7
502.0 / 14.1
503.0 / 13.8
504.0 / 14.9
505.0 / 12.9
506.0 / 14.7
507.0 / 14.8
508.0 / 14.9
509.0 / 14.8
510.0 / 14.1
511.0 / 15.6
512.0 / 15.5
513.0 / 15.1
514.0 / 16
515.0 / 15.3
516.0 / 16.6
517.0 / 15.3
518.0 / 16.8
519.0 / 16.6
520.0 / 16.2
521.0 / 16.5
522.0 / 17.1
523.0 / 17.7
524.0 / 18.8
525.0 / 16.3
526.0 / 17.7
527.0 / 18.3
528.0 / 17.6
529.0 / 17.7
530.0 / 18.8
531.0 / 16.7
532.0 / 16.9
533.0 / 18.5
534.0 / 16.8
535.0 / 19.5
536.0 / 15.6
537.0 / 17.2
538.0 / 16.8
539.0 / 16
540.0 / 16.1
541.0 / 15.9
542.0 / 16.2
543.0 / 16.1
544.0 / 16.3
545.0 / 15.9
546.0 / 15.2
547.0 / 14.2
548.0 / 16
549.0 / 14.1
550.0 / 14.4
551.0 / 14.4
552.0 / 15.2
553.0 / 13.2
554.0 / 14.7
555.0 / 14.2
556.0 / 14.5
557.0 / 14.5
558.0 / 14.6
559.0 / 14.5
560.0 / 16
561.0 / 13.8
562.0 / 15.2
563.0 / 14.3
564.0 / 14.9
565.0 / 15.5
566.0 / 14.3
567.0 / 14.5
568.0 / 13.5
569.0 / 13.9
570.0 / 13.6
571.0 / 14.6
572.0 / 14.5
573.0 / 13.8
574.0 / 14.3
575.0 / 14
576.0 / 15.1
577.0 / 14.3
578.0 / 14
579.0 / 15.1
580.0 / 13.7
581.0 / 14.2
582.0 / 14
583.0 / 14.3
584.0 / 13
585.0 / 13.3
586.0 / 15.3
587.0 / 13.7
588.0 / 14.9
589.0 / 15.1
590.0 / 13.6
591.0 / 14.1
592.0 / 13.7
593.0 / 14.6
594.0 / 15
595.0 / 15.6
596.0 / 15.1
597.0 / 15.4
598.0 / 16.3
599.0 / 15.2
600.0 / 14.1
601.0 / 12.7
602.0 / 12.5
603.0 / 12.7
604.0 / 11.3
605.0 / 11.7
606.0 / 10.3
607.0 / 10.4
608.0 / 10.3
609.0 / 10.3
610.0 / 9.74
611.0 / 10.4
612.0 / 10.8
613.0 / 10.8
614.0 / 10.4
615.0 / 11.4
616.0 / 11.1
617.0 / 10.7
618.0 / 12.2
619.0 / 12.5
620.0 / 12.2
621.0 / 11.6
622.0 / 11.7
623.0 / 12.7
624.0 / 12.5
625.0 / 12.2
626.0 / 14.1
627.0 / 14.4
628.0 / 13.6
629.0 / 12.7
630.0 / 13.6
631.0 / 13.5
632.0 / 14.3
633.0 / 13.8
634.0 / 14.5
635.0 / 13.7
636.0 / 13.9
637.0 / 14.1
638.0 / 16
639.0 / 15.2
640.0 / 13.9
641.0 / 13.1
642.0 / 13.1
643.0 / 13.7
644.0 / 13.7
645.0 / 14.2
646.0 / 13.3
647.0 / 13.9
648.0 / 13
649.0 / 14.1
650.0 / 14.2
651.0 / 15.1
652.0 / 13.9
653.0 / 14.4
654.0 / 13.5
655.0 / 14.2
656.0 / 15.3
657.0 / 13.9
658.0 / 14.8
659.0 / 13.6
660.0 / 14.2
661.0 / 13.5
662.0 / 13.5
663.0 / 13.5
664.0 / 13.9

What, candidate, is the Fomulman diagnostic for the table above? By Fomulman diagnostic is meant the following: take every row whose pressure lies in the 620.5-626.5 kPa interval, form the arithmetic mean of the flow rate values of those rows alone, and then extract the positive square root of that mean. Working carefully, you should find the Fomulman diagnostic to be 3.53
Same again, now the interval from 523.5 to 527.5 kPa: 4.22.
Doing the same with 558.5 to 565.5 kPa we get 3.86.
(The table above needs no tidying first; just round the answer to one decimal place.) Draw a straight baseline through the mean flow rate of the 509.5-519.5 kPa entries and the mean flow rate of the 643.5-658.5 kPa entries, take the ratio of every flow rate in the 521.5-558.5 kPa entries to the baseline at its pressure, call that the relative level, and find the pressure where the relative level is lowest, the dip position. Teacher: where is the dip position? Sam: 553.0 kPa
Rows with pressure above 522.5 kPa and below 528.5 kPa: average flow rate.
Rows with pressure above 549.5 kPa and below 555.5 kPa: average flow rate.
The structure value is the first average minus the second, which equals 3.4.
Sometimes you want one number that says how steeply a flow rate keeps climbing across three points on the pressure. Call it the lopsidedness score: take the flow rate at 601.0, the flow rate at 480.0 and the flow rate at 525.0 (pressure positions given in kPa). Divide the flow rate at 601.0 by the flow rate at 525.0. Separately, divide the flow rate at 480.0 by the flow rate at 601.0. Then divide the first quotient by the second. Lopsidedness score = 0.67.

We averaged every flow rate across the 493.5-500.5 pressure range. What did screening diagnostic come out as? 14.0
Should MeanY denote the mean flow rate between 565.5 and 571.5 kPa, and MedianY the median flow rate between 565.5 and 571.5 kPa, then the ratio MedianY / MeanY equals 1.00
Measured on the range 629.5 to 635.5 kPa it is 0.99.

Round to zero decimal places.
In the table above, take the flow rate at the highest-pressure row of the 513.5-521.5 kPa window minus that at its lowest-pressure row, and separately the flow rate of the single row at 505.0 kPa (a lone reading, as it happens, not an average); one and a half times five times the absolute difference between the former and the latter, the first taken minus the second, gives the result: 93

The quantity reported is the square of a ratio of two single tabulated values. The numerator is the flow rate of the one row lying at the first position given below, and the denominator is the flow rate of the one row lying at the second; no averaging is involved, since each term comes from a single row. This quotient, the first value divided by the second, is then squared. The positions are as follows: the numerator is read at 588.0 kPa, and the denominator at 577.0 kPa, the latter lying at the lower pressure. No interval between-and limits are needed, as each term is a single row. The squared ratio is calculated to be 1.09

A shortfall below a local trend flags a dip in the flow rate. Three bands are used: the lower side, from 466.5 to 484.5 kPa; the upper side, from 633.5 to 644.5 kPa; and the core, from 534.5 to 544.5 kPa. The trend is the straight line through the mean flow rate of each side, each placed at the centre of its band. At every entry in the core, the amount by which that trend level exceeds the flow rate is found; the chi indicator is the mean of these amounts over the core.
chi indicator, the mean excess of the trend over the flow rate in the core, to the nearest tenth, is -2.6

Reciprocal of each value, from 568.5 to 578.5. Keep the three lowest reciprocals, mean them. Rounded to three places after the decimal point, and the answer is 0.068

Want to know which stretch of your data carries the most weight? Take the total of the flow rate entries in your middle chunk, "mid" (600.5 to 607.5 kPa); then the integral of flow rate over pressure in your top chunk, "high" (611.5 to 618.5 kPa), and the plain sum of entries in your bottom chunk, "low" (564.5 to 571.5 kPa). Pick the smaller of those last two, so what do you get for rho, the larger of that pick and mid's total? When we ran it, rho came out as 82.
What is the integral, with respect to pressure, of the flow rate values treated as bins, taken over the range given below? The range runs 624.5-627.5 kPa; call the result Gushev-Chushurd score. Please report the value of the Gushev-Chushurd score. 41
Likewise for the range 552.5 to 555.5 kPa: 42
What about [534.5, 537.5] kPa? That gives 52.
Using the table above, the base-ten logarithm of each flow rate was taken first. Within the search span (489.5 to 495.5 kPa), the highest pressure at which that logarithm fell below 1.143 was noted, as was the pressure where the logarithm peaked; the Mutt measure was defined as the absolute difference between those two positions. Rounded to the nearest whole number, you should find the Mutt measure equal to 2 kPa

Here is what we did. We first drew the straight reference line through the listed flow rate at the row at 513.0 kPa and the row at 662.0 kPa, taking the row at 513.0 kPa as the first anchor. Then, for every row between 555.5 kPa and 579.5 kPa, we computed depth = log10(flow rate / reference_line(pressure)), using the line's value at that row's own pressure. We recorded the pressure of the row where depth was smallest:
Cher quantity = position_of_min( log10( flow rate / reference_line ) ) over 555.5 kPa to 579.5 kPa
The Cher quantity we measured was 568.0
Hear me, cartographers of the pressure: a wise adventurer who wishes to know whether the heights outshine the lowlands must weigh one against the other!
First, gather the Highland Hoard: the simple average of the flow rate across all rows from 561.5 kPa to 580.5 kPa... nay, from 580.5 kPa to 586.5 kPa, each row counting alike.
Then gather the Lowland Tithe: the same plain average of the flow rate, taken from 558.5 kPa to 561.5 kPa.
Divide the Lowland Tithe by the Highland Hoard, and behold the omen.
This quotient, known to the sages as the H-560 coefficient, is 1.05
